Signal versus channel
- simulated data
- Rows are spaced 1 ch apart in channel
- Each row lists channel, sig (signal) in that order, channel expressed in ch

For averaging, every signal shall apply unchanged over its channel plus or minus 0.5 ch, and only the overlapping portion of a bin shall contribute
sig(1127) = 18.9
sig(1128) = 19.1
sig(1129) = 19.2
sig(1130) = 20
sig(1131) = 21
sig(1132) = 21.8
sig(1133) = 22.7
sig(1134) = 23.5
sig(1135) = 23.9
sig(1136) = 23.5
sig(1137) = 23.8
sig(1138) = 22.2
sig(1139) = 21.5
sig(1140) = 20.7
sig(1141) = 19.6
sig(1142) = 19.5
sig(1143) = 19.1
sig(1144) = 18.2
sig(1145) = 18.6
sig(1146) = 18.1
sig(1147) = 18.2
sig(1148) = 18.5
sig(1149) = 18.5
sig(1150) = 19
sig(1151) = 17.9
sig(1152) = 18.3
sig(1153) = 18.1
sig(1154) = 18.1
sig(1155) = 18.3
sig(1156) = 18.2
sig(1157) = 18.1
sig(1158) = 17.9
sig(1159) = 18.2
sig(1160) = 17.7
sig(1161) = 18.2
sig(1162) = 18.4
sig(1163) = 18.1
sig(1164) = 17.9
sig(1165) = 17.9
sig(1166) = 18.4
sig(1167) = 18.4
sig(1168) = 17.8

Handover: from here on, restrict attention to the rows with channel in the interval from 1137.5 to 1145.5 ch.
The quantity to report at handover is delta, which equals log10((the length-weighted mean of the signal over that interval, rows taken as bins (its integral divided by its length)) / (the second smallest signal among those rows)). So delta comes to 0.030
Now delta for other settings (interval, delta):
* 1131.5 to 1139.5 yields 0.021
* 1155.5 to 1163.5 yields 0.005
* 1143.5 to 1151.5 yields 0.007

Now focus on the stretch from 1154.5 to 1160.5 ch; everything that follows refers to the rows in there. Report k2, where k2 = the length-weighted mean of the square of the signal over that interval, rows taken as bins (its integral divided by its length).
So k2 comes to 326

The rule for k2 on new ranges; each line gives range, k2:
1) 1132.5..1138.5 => 542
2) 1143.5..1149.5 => 337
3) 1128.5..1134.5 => 459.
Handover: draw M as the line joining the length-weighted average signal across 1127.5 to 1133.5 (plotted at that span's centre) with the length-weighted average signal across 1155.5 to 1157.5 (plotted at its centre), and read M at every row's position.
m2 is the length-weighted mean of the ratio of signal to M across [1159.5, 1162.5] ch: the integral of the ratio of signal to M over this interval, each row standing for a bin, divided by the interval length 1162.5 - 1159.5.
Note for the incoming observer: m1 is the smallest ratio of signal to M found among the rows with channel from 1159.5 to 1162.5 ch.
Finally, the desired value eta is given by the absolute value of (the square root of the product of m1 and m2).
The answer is 1.01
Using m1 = 0.99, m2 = 1.02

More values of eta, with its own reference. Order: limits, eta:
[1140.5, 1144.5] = 0.96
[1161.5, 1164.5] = 1.03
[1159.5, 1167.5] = 1.02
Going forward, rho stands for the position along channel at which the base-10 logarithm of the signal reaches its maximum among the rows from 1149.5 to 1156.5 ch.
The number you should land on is 1150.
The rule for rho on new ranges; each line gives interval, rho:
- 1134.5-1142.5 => 1135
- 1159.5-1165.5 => 1162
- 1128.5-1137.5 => 1135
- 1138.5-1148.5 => 1139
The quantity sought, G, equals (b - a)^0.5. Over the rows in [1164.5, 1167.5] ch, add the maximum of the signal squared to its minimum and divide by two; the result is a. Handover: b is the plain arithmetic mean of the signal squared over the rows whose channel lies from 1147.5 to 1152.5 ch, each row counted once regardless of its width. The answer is 3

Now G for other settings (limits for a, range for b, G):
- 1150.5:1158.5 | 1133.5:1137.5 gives 15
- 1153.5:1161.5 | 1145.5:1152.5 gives 4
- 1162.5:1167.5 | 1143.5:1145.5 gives 3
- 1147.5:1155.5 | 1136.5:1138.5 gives 14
